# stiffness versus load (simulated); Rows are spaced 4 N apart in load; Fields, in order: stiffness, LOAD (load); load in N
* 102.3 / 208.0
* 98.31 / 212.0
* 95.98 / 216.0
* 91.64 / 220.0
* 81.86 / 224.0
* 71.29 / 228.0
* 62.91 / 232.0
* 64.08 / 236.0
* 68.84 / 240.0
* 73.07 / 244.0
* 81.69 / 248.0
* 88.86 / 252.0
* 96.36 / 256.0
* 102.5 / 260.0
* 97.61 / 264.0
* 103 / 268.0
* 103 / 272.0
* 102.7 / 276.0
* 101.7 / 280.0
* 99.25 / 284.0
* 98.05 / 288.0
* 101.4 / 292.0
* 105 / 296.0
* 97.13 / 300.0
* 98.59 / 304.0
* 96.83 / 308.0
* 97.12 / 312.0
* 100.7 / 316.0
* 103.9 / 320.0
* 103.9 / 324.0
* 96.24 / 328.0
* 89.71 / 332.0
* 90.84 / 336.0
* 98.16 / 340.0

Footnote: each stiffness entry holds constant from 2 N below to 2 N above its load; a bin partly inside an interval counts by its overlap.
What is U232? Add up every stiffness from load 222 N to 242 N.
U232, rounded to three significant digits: 349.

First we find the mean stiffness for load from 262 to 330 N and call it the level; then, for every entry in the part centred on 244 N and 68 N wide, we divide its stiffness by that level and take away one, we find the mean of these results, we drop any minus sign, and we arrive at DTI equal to 0.130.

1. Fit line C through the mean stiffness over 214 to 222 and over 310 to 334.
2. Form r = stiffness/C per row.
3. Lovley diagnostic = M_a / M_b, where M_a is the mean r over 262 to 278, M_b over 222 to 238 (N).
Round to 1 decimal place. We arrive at 1.4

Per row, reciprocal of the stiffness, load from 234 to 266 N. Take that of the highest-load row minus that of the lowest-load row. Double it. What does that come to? -0.011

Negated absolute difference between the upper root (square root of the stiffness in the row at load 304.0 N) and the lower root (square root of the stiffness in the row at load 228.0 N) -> -1.5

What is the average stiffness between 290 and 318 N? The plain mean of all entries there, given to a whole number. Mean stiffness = 100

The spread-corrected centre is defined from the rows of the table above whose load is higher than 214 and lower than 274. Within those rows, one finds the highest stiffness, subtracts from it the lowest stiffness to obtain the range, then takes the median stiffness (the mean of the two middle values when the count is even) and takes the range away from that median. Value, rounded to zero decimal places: 49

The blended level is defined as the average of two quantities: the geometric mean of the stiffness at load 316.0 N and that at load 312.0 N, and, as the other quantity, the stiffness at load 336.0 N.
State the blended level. 95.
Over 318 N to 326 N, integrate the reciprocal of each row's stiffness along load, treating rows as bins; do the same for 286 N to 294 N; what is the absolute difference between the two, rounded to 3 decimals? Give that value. 0.003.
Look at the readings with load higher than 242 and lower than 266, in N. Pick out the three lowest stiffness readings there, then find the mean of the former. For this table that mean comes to 81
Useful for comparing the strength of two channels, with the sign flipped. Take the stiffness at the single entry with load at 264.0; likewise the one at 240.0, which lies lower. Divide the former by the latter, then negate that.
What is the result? -1.4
